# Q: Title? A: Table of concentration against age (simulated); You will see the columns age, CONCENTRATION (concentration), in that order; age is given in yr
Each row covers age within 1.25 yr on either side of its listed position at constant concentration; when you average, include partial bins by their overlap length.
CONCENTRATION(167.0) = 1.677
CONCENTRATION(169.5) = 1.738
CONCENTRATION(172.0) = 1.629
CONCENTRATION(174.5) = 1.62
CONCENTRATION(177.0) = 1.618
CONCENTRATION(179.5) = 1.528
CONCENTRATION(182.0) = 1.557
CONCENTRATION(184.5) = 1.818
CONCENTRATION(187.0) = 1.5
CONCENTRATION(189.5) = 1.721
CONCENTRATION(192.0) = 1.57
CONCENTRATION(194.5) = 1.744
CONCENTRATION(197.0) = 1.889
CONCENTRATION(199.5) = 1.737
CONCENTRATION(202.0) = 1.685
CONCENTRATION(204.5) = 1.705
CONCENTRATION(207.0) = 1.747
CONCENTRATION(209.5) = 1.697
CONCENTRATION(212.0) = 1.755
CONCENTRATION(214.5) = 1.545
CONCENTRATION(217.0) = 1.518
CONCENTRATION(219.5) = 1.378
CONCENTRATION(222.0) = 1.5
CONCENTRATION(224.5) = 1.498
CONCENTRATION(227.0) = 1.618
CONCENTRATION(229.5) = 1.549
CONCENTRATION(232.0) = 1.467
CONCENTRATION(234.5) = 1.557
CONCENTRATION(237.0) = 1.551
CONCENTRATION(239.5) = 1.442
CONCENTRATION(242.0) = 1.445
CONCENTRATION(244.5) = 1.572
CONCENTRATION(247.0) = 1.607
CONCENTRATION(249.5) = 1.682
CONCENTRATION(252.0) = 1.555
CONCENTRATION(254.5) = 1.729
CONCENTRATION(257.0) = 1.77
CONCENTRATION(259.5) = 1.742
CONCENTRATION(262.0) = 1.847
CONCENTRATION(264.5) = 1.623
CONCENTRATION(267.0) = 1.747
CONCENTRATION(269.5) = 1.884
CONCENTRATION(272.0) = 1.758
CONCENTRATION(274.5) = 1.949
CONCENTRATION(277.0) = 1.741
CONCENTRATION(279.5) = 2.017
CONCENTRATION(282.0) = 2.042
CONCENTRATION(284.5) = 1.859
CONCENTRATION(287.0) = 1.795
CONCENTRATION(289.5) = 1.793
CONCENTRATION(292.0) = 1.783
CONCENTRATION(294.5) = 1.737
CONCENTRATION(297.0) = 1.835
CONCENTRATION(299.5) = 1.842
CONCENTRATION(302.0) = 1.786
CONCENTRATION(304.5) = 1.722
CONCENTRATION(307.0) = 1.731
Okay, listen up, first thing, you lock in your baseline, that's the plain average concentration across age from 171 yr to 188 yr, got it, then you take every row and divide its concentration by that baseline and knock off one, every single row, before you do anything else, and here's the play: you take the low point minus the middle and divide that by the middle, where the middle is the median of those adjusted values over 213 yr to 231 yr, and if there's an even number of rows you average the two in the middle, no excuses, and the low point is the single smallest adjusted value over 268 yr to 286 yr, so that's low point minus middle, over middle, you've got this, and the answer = -2.4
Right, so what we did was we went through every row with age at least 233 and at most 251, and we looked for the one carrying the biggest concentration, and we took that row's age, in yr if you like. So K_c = 249.5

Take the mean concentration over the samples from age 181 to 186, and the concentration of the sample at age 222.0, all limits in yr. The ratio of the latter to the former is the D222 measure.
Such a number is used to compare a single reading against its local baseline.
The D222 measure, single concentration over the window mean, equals 0.89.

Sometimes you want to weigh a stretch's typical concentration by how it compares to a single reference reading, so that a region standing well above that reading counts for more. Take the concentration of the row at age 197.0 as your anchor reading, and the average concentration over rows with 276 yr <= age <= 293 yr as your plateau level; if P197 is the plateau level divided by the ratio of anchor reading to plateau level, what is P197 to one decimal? 1.8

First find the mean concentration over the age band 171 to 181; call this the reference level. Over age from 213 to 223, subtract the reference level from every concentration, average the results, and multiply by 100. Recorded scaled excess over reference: -11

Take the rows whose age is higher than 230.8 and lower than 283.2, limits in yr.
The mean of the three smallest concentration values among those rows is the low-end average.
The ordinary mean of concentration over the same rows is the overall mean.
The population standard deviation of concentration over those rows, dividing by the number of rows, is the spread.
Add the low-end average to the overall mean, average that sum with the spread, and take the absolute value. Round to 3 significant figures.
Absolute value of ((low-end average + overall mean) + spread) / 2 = 1.66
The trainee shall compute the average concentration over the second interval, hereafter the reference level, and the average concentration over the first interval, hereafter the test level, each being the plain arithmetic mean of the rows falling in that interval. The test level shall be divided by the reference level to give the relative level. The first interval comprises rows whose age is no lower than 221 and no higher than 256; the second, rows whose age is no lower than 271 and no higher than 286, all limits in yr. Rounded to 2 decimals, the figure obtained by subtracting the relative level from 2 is 1.18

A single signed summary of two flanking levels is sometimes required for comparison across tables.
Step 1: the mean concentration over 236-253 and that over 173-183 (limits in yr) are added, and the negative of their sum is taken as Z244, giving -3.13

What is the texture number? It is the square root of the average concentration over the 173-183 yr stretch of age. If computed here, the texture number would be 1.26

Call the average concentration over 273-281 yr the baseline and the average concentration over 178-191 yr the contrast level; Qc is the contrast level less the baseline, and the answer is -0.28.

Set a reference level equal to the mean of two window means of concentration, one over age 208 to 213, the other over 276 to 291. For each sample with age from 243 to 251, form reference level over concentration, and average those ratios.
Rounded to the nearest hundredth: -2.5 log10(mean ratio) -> -0.12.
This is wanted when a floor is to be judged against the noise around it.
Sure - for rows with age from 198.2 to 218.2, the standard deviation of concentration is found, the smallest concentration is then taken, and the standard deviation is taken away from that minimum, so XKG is 1.43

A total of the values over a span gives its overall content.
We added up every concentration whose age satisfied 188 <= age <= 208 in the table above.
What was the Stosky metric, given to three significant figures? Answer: 13.8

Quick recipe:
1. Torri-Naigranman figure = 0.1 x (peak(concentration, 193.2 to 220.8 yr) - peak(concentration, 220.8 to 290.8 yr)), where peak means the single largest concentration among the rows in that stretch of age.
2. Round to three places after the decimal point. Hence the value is -0.015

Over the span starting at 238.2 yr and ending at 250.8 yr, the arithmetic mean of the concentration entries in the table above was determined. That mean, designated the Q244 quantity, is 1.55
